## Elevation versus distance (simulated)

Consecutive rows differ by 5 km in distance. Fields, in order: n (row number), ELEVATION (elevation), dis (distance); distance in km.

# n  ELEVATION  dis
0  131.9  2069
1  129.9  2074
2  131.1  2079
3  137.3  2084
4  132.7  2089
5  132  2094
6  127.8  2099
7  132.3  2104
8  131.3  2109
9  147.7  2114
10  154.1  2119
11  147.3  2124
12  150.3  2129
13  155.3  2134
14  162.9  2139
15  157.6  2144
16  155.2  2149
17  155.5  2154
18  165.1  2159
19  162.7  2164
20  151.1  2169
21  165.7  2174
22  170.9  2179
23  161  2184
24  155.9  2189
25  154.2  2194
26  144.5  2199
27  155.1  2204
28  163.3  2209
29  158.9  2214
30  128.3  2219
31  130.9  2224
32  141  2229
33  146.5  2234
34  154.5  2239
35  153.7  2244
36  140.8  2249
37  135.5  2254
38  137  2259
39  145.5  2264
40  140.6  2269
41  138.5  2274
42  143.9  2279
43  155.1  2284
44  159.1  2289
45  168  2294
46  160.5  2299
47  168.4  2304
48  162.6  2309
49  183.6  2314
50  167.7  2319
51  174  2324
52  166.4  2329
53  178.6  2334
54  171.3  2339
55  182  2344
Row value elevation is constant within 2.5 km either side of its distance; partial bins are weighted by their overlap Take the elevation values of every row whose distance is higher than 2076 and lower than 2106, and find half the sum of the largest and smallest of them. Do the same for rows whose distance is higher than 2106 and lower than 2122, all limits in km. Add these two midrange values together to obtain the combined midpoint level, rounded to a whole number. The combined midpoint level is 275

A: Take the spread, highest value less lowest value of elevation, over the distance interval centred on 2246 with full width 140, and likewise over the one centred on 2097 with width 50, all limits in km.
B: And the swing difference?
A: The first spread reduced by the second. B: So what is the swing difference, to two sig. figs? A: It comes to 29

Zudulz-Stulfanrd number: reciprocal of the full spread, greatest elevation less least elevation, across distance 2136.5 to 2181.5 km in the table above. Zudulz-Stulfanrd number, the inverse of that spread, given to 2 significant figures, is 0.051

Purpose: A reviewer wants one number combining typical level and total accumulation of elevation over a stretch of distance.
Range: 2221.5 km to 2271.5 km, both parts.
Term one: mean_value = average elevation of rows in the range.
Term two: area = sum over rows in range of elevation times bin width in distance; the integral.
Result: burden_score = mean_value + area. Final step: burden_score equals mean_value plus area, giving 7273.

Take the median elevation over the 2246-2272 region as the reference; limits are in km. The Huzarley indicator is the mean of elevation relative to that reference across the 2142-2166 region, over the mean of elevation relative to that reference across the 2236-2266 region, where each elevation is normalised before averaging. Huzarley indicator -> 1.10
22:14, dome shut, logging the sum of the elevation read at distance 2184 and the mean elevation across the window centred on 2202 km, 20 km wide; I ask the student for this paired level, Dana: 315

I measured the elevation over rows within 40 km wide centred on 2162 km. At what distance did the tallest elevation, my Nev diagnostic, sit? 2179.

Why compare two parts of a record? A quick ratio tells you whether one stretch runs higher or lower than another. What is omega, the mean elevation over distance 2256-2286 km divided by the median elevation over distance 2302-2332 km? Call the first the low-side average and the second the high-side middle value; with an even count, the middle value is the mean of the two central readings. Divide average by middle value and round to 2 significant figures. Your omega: 0.85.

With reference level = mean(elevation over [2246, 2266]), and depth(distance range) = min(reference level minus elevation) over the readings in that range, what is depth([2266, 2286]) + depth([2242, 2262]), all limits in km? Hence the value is -29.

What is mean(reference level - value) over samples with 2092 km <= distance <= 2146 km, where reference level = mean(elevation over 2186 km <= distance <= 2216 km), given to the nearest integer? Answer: 10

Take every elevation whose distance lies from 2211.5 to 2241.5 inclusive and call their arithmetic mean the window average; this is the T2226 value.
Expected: 143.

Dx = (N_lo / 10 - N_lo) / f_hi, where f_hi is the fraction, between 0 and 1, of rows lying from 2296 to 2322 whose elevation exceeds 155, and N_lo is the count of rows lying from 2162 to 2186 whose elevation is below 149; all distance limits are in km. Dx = 0.0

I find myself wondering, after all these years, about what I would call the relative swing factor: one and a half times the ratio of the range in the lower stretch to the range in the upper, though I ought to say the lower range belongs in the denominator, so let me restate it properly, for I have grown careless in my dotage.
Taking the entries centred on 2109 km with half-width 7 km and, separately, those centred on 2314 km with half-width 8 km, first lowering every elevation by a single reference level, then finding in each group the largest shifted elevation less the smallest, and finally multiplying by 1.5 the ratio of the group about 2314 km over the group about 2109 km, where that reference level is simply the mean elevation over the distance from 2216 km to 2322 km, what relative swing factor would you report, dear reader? 1.9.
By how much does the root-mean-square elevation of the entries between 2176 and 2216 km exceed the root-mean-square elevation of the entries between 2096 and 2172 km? 7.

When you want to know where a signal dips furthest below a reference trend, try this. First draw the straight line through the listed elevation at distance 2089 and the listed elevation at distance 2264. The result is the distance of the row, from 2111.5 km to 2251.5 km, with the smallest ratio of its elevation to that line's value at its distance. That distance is 2219 km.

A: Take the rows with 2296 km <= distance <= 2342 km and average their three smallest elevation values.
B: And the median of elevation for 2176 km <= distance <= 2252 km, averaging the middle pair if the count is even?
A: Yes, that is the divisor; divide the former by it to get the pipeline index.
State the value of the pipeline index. 1.06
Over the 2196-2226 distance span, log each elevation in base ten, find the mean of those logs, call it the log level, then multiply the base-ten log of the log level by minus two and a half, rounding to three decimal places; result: -0.839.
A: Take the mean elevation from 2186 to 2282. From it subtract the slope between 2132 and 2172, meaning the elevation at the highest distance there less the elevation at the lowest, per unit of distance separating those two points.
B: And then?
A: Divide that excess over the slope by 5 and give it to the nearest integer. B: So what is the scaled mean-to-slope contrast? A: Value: 29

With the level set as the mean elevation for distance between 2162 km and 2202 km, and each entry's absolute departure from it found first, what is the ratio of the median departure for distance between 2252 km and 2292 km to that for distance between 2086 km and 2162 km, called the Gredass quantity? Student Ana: 2.0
